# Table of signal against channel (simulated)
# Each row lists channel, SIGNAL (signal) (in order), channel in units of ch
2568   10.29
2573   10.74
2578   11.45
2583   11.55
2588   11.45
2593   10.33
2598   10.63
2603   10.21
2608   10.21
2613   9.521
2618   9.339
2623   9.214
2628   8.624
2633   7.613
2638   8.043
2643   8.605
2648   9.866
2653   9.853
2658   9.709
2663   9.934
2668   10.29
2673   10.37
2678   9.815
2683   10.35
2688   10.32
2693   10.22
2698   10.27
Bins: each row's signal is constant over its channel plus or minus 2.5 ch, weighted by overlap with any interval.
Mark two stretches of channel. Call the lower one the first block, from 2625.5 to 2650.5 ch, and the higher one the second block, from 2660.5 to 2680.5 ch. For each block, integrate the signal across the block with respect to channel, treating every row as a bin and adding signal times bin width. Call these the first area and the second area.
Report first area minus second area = 12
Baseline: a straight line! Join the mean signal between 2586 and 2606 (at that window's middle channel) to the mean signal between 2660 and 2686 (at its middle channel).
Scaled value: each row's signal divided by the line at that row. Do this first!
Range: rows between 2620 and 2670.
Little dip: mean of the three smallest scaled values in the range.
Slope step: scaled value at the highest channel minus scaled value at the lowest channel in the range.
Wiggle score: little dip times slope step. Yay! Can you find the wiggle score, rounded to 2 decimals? 0.10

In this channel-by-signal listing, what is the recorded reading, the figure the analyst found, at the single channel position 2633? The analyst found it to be 7.613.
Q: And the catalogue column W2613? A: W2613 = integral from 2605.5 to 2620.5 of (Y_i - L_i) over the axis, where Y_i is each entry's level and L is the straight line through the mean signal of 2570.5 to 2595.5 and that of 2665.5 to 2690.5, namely -17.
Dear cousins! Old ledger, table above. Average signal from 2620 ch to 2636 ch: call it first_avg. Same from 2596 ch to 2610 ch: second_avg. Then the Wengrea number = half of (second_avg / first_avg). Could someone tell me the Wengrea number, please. 0.61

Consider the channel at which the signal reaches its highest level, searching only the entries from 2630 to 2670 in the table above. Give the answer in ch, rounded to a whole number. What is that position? 2668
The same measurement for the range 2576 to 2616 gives 2583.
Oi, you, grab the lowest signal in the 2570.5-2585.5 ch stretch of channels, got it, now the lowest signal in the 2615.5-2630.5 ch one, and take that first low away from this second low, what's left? -2.1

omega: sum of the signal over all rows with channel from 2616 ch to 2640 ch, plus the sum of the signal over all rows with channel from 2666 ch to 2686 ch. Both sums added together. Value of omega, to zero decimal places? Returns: 84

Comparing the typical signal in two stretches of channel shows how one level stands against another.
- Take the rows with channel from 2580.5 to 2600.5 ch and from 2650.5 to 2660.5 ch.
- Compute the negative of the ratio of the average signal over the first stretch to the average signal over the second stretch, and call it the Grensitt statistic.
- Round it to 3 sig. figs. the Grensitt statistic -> -1.12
